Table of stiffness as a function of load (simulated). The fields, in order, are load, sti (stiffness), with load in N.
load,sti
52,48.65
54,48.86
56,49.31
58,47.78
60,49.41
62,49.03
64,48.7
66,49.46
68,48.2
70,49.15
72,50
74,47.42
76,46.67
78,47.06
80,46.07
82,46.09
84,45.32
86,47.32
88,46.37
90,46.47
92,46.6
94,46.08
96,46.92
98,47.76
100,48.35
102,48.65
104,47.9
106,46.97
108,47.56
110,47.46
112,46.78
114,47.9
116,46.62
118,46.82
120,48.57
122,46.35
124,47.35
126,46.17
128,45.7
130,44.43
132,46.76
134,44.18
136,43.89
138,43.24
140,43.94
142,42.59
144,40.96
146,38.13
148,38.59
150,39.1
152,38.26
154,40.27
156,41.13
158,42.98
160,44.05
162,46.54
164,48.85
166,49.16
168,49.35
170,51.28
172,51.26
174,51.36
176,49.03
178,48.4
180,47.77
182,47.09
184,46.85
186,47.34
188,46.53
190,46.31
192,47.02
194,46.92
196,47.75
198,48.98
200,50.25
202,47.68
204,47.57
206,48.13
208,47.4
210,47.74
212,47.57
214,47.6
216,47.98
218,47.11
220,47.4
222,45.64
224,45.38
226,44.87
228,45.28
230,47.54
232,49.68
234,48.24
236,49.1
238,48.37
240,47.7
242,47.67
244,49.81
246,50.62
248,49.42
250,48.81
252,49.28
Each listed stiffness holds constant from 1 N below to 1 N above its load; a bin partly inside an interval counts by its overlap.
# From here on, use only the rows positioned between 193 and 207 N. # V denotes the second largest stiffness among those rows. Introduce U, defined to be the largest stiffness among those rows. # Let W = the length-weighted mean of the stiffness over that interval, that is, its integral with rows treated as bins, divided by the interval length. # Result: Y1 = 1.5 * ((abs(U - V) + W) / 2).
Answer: 37.1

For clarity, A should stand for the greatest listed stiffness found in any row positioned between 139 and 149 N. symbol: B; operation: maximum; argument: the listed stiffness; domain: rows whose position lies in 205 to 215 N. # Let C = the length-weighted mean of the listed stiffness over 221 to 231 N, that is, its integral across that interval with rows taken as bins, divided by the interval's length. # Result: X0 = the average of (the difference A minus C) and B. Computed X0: 23.2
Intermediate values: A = 43.94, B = 48.13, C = 46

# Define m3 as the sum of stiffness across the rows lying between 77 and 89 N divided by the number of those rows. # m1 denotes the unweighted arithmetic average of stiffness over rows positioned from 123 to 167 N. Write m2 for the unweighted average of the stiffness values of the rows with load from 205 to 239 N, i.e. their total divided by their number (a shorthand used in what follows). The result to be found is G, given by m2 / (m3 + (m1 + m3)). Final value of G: 0.35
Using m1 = 43.5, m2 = 47.4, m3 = 46.4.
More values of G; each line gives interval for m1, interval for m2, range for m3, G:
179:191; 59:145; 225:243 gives 0.33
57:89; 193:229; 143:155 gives 0.37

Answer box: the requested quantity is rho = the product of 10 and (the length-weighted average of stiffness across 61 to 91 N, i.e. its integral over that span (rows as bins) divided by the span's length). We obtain 476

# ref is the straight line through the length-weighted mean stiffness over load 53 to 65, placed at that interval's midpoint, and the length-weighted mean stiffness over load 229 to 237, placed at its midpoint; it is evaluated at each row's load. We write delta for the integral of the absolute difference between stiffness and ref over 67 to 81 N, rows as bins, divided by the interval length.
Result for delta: 1.5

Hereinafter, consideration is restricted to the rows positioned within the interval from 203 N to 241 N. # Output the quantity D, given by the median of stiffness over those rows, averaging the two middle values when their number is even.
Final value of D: 47.6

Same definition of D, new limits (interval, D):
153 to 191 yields 47.3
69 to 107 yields 47.0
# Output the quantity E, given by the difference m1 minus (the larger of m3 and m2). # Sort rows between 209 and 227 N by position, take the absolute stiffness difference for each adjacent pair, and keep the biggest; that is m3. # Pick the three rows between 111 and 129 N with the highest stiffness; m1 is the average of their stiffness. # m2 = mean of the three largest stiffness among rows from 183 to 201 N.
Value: -1.1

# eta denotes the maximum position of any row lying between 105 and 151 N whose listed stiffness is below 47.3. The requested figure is 150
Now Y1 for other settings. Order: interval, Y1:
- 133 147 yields 32.0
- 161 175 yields 37.3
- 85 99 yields 35.4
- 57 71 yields 36.7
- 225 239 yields 36.1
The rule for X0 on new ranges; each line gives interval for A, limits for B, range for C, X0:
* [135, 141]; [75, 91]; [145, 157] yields 26.0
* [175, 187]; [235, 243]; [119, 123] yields 25.3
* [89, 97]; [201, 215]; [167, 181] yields 22.6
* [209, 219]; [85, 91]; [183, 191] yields 24.3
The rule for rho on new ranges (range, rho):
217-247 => 476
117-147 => 446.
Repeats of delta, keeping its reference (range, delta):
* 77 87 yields 2.4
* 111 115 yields 1.4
